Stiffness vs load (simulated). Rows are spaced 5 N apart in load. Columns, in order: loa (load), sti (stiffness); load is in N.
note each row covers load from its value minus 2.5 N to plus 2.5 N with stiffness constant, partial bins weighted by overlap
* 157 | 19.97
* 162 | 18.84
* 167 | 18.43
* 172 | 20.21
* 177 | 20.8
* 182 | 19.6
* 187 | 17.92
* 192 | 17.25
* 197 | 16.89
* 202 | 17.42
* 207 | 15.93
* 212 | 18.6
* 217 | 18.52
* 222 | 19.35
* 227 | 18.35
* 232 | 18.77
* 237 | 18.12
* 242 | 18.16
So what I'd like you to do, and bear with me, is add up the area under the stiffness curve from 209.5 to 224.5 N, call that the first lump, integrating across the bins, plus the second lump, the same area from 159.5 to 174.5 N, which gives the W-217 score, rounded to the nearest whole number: 570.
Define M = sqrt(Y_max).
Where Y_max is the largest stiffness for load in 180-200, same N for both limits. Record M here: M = 4.43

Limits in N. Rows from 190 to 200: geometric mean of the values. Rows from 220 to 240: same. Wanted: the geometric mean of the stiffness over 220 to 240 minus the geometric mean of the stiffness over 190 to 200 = 1.6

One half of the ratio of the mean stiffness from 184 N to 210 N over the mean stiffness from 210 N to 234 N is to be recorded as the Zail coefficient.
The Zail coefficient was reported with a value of 0.46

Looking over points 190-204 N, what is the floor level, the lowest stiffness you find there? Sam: 16.89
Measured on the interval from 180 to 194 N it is 17.25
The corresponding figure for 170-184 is 19.6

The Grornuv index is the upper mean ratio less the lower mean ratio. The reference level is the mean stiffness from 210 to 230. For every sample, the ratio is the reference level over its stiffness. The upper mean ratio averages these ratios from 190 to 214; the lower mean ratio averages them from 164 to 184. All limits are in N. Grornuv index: 0.14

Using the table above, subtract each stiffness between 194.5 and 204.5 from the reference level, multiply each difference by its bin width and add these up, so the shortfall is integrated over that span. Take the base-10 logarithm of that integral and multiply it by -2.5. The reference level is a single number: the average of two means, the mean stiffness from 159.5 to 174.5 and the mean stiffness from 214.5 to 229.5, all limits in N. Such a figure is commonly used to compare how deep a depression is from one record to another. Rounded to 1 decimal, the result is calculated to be -3.1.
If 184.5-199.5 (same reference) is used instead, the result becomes -3.4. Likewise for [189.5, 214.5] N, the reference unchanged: -4.1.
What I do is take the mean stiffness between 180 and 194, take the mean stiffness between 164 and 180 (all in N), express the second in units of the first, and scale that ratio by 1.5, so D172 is 1.63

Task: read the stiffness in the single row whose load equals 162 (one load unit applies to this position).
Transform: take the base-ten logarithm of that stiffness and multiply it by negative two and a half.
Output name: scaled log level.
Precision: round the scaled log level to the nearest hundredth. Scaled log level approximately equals -3.19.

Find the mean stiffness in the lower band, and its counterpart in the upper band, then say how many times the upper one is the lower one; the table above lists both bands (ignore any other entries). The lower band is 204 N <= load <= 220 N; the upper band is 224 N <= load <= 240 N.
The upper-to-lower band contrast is 1.04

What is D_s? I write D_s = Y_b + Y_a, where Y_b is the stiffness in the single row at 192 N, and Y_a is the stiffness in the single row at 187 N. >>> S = 35.2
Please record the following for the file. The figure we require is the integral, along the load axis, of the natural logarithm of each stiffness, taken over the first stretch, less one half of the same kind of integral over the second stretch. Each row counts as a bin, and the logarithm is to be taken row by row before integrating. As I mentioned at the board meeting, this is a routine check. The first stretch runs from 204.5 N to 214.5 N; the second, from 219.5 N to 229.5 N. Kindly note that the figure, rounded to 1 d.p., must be 13.8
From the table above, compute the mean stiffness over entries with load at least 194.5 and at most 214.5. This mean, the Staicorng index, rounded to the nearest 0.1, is 17.2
